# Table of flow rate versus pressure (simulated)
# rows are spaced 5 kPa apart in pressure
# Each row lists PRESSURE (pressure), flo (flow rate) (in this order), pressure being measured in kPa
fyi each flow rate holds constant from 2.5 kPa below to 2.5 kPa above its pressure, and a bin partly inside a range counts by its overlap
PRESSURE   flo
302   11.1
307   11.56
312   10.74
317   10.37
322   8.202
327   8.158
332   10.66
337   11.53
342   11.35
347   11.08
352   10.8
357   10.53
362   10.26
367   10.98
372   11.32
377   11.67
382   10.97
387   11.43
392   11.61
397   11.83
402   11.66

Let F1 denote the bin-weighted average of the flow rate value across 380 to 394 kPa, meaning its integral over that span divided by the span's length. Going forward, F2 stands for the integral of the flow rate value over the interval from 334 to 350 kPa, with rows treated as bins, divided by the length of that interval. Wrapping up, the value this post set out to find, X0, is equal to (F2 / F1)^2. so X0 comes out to 1.0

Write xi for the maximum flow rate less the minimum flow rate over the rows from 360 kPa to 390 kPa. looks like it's 1.41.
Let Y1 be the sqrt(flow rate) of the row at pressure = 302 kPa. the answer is 3.33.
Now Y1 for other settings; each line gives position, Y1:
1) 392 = 3.41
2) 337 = 3.40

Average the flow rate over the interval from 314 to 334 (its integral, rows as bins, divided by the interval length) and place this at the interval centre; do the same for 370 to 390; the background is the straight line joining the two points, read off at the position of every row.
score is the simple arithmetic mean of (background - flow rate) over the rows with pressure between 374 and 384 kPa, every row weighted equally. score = 0.0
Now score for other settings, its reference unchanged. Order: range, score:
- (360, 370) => 0.2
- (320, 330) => 1.2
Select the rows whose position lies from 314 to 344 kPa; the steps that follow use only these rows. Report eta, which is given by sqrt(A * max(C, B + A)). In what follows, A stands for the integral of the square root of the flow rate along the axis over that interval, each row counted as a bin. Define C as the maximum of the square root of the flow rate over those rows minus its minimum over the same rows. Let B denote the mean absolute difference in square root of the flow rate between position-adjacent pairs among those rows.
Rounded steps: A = 94.8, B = 0.186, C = 0.539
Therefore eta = 94.9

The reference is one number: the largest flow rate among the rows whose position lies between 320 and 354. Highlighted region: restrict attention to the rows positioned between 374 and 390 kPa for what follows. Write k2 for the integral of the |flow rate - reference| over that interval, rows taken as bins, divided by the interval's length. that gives 0.26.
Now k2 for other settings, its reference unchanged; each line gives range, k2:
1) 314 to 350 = 1.32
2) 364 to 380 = 0.34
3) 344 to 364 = 0.84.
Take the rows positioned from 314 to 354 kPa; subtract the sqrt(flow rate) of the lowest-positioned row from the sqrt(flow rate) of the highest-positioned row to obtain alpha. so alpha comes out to 0.07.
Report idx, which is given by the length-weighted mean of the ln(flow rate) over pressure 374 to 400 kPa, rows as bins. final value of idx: 2.44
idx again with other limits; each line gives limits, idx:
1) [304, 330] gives 2.28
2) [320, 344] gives 2.29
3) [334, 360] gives 2.40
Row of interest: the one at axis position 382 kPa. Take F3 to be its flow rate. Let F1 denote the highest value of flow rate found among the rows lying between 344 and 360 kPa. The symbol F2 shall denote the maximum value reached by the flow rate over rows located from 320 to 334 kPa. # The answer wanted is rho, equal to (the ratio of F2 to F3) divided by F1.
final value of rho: 0.088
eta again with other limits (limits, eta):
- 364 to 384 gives 67.0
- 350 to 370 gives 65.3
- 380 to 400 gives 67.8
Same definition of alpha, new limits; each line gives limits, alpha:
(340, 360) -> -0.12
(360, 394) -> 0.20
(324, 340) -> 0.54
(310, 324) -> -0.41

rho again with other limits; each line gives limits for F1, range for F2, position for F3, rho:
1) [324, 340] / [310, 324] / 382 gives 0.085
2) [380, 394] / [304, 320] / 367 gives 0.091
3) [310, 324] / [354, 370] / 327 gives 0.125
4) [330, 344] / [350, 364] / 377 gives 0.080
